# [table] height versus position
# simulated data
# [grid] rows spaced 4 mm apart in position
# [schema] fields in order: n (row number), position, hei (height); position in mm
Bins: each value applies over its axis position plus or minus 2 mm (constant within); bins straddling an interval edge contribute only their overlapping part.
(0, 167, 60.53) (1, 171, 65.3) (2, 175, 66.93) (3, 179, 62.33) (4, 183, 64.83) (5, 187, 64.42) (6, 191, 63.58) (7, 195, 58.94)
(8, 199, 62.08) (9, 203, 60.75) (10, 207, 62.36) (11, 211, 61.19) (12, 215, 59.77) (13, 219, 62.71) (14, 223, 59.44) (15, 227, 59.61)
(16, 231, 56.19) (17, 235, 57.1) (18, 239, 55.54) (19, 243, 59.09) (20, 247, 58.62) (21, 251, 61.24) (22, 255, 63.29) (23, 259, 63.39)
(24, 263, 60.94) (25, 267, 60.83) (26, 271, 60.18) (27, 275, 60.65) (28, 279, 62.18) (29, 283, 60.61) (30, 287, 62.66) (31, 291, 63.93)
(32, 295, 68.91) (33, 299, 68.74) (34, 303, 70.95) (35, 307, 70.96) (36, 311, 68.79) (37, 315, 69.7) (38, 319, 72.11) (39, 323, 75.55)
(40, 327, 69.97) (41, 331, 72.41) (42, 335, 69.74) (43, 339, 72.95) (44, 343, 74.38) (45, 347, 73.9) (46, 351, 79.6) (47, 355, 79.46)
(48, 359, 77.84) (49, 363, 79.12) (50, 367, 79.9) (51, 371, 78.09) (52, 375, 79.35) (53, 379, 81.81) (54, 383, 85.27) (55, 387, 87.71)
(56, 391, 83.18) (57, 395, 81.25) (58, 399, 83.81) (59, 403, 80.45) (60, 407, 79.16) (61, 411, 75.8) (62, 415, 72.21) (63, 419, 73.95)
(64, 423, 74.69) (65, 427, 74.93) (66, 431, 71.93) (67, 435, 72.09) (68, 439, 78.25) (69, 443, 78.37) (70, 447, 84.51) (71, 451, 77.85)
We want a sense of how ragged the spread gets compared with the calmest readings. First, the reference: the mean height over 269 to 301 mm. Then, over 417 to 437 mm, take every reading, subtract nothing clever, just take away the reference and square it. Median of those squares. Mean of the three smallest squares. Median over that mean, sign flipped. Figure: -1.3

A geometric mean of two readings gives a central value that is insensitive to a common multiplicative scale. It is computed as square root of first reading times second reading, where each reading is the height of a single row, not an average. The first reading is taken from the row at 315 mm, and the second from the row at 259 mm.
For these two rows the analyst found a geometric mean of 66.5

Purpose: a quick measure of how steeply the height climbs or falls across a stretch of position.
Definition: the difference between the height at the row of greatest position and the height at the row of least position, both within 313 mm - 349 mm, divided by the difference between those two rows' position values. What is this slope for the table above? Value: 0.13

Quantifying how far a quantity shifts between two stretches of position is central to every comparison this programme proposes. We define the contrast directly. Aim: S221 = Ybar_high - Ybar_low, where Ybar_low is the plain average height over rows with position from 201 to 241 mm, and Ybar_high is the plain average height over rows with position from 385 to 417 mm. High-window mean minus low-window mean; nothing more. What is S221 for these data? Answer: 21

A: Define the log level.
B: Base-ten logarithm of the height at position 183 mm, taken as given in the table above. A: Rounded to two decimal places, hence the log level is 1.81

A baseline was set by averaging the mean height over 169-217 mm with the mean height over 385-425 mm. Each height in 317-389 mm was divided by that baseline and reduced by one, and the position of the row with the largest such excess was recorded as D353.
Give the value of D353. 387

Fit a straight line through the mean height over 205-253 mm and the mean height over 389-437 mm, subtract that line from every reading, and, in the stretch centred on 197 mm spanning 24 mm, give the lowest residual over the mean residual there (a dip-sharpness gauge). 0.5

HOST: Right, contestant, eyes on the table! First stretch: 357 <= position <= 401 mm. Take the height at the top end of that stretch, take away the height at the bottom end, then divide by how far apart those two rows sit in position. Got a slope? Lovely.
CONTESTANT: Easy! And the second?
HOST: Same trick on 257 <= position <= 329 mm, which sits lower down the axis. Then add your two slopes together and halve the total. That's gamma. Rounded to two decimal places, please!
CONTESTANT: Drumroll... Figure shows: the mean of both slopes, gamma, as 0.12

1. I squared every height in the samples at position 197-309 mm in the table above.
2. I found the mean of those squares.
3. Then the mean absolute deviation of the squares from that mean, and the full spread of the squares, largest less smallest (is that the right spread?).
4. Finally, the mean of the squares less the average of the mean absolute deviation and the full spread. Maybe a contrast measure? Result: 2698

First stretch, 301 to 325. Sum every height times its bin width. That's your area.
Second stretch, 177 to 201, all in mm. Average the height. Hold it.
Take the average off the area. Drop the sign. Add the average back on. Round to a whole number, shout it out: 1712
